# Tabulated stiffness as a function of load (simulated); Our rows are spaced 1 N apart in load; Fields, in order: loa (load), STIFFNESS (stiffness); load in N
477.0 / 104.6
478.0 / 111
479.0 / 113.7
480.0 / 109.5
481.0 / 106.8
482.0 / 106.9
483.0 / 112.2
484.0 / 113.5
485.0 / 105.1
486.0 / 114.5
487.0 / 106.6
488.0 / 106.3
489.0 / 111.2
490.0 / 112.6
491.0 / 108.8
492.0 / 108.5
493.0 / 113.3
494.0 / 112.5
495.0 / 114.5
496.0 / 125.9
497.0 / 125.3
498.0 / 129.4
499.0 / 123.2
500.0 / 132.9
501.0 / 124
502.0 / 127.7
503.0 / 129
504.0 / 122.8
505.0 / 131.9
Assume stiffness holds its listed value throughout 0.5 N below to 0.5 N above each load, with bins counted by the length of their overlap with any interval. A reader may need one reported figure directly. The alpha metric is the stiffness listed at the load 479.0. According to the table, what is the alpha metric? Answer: 113.7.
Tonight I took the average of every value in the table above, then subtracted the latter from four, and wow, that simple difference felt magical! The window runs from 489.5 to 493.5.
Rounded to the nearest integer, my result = -107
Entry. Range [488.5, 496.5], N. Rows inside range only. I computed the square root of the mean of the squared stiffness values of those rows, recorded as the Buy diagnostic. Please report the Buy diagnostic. 114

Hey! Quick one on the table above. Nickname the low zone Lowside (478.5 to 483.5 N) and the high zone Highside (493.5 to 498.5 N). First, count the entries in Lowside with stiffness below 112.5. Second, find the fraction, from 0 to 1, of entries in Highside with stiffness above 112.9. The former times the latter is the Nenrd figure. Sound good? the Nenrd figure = 3.2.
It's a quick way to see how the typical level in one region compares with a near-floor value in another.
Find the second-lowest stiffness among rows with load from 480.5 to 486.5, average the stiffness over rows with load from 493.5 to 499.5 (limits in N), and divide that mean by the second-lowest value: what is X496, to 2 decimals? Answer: 1.14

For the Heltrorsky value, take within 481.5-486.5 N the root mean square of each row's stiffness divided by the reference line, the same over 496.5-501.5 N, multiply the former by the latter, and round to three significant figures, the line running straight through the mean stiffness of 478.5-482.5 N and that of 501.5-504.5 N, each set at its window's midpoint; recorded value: 1.02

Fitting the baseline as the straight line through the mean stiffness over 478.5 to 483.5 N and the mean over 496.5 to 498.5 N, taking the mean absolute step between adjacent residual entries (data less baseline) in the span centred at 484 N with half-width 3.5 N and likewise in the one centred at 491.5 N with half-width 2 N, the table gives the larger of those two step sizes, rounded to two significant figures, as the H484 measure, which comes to 5.4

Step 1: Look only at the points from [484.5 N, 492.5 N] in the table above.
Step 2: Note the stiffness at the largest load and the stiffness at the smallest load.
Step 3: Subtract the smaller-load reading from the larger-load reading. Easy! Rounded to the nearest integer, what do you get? 3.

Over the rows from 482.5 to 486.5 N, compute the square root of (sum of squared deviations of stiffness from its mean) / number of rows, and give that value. 3.7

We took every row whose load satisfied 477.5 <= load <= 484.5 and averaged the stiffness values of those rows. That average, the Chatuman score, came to 111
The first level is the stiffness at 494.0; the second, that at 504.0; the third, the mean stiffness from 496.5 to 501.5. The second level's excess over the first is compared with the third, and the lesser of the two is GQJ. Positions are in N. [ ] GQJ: 10.3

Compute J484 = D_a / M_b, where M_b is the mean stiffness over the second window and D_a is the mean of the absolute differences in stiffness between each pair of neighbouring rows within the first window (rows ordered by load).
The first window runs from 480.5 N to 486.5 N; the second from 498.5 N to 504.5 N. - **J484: 0.039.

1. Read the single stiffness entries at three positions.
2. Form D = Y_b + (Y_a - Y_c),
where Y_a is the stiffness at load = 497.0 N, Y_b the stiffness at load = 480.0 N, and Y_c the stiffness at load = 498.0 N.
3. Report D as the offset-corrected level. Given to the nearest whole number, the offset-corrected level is 105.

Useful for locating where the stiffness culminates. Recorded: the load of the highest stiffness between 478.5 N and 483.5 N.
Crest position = 479.0 N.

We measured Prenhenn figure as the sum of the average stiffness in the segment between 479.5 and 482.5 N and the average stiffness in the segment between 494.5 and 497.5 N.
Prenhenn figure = 229.6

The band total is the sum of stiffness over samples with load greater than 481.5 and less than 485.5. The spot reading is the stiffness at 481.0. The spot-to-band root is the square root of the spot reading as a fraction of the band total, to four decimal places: 0.4940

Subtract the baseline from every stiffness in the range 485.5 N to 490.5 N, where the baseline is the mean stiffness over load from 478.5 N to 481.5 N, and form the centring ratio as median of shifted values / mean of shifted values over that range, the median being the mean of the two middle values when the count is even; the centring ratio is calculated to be 5.0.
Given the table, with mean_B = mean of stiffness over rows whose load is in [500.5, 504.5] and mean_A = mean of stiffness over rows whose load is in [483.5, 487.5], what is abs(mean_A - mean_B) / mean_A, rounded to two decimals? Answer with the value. 0.15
